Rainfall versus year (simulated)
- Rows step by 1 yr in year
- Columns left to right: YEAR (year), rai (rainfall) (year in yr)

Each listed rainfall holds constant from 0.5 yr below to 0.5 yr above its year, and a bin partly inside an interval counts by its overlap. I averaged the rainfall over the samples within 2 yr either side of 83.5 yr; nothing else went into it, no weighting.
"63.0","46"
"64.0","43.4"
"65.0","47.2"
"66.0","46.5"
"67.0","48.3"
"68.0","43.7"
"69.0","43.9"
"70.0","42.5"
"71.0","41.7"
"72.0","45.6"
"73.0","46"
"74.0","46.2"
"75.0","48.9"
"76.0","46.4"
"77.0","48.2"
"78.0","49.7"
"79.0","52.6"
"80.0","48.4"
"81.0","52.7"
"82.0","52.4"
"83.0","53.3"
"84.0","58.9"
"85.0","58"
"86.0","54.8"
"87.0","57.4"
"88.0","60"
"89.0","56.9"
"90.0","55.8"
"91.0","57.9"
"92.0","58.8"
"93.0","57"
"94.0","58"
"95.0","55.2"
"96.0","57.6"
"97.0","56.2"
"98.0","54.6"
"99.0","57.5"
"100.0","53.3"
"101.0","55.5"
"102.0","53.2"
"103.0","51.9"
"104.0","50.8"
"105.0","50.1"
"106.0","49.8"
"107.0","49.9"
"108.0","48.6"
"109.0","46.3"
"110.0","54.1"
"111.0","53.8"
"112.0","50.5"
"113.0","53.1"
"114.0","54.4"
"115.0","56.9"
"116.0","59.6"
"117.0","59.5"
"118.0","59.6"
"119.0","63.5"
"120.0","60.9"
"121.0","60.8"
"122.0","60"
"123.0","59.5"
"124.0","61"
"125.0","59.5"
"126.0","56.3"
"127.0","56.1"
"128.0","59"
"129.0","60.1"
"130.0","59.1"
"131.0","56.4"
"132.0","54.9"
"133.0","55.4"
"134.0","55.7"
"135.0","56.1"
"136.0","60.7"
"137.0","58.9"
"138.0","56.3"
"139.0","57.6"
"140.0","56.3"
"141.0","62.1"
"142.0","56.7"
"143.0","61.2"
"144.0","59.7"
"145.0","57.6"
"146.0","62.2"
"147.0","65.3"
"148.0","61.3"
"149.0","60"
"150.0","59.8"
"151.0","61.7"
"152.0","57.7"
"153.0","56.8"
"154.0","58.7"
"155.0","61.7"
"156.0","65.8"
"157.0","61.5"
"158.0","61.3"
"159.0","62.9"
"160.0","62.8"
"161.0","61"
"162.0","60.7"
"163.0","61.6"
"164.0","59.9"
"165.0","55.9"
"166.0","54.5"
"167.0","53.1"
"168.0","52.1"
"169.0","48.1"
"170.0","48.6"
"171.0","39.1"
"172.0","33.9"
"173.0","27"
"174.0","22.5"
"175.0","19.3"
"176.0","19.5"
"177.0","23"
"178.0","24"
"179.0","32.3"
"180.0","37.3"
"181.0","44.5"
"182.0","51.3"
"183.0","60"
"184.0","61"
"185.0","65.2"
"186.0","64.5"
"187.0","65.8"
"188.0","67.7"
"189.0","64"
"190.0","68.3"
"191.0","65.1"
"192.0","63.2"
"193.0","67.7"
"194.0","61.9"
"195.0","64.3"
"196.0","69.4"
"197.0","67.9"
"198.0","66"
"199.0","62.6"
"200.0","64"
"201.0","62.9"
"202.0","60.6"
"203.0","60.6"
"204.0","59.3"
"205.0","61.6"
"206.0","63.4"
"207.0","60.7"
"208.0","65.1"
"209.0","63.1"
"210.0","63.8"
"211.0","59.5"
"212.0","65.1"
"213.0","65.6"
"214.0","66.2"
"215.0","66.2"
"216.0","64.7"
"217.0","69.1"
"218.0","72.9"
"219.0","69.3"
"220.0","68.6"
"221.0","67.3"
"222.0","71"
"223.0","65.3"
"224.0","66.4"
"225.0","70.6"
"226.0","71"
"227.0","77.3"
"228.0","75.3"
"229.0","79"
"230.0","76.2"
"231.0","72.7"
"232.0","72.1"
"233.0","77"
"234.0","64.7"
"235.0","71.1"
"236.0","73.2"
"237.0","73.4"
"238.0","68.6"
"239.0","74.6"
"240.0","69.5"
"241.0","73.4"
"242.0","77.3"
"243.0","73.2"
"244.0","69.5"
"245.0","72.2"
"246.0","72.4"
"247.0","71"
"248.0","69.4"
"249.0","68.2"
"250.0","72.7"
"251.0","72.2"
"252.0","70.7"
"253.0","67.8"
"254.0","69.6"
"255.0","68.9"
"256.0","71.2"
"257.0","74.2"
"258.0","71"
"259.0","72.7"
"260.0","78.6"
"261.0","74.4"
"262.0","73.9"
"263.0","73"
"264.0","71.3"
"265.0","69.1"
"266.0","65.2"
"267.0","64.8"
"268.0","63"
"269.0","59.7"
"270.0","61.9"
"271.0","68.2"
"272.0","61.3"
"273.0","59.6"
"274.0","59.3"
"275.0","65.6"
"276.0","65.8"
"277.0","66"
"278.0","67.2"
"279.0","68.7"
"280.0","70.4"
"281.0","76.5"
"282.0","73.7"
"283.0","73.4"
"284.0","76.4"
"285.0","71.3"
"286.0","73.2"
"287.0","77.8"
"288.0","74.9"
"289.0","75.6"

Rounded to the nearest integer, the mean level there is 56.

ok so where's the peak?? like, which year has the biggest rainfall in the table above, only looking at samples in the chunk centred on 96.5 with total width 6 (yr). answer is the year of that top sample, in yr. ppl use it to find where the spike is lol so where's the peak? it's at 94.0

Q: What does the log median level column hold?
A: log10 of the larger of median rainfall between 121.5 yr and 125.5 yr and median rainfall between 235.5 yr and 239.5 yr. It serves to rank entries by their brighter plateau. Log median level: 1.87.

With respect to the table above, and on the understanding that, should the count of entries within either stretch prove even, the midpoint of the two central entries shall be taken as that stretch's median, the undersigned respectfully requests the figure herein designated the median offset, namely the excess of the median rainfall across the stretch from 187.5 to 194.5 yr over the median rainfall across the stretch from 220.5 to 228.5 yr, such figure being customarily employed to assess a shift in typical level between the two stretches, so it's -6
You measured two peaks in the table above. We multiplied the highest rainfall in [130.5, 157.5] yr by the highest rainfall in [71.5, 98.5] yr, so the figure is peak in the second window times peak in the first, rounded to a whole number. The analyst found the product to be 3948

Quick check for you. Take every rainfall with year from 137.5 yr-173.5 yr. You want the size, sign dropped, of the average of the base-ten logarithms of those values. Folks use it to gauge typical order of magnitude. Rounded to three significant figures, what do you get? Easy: 1.75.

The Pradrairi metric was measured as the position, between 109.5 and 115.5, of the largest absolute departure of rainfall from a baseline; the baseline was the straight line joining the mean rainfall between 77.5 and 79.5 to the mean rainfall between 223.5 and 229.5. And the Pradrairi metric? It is 112.0 yr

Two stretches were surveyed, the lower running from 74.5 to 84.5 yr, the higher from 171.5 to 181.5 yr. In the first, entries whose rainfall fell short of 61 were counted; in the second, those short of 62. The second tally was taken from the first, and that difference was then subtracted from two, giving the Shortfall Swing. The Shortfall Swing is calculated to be 2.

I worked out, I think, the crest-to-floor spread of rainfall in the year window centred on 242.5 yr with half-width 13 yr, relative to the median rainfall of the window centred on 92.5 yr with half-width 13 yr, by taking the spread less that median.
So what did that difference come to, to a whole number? -43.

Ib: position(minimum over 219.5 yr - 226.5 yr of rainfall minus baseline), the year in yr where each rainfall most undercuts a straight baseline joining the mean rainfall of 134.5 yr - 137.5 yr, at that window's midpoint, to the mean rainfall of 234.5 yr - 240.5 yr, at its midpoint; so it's 223.0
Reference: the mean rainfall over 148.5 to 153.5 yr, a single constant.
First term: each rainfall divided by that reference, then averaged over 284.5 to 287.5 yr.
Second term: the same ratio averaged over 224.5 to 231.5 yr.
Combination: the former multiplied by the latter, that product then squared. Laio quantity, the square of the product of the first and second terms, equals 2.5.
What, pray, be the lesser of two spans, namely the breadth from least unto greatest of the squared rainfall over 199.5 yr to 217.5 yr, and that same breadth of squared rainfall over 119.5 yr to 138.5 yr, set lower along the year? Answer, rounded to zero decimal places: 707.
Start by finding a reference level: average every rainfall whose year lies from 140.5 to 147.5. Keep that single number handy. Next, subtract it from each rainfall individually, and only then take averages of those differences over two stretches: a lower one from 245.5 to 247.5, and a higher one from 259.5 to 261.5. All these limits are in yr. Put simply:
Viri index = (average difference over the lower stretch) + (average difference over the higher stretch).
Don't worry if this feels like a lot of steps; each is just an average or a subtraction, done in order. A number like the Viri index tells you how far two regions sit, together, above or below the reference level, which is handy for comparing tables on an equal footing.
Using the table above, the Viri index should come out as 27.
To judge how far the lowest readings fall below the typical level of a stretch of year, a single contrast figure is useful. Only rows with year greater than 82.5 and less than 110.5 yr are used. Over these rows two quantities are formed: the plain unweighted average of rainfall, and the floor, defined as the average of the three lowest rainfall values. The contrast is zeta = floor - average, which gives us -6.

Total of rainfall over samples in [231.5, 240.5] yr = 644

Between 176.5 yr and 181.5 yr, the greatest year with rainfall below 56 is 181.0 yr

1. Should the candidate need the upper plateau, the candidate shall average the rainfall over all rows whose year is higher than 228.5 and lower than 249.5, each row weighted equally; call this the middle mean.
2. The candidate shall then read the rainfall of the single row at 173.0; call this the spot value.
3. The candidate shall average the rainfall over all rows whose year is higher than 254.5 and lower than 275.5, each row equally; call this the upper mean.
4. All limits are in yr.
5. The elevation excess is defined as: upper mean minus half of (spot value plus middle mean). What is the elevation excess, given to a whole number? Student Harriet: 18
